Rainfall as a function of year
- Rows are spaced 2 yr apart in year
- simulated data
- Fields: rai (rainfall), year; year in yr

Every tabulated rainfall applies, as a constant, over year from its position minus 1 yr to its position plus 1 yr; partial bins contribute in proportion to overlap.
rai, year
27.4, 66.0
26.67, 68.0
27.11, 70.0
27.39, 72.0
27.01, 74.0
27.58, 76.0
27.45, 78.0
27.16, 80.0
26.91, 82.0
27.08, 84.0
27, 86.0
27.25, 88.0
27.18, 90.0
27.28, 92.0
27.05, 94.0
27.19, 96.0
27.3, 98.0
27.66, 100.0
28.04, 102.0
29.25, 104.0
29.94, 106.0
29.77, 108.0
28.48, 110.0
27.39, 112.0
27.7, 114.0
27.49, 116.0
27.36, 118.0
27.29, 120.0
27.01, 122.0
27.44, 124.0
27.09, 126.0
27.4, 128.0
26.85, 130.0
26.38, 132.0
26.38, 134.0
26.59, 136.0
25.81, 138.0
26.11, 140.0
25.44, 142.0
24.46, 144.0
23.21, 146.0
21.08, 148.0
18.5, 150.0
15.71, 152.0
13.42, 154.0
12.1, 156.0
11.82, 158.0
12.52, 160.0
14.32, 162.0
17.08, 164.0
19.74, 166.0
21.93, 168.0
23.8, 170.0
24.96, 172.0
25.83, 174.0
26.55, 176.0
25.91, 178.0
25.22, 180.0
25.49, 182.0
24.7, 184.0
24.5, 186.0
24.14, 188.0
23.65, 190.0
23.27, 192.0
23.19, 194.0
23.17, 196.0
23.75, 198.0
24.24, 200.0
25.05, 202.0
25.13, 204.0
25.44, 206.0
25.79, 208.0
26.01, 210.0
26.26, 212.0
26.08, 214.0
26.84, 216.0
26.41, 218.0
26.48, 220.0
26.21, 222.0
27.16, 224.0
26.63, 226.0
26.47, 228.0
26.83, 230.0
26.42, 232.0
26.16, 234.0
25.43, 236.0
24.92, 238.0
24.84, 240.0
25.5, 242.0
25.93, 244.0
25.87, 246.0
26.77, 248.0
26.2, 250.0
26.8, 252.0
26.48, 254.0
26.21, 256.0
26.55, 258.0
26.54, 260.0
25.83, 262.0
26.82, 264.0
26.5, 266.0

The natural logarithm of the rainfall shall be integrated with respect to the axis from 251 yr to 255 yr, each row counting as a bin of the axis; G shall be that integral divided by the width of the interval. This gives 3.28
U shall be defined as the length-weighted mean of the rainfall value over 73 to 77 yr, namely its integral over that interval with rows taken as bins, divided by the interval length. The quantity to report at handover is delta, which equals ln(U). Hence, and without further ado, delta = 3.307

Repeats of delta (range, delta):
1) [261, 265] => 3.271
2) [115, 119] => 3.311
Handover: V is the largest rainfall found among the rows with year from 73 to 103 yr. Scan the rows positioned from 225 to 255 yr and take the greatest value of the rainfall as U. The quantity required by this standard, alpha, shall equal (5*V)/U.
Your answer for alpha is 5.23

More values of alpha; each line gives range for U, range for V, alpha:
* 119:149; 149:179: 4.84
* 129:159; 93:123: 5.58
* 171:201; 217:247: 5.11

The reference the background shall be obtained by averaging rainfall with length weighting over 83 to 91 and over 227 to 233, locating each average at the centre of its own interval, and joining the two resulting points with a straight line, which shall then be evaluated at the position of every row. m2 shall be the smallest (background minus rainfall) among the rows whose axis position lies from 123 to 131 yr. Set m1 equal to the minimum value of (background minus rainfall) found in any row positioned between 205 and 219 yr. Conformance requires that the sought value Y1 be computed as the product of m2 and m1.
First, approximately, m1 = -0.21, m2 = -0.46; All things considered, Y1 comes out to 0.1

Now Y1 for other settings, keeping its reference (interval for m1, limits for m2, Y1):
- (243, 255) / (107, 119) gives 0.8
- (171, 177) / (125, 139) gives -0.1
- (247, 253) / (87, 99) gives 0.1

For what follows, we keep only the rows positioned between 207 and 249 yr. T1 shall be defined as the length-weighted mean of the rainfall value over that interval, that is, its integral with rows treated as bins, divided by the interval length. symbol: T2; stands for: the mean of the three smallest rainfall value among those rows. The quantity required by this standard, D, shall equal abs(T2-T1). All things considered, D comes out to 1.1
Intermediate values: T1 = 26.1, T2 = 25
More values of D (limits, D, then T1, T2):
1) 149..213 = 9.8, 22.0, 12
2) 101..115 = 0.9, 28.7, 28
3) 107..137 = 0.9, 27.4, 26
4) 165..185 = 2.6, 24.4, 22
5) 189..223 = 1.9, 25.1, 23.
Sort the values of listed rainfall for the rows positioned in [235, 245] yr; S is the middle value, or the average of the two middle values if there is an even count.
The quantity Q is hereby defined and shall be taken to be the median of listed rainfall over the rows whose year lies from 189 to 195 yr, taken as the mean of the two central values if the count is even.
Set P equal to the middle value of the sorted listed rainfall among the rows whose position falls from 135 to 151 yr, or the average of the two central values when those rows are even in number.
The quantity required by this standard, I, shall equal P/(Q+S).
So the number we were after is 0.512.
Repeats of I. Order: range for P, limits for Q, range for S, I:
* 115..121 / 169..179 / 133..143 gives 0.527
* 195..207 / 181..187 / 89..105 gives 0.474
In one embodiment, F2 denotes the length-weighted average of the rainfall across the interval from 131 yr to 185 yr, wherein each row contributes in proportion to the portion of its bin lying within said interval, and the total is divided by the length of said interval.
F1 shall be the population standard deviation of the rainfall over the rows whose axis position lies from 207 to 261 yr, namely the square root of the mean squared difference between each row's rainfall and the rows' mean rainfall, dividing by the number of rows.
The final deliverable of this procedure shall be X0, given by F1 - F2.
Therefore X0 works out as -21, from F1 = 0.55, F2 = 21.7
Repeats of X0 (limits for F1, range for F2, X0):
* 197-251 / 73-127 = -27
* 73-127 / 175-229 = -25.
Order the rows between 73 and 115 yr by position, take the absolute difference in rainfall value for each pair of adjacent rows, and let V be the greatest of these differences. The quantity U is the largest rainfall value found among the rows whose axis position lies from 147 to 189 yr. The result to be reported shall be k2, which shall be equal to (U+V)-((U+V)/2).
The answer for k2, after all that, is 13.9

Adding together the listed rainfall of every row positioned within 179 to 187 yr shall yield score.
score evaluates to 100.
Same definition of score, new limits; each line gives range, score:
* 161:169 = 73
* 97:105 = 112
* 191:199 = 93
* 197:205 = 98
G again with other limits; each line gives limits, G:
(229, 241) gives 3.25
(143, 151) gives 3.08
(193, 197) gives 3.14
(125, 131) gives 3.30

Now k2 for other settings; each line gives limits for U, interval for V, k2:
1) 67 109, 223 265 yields 15.5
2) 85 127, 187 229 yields 15.4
